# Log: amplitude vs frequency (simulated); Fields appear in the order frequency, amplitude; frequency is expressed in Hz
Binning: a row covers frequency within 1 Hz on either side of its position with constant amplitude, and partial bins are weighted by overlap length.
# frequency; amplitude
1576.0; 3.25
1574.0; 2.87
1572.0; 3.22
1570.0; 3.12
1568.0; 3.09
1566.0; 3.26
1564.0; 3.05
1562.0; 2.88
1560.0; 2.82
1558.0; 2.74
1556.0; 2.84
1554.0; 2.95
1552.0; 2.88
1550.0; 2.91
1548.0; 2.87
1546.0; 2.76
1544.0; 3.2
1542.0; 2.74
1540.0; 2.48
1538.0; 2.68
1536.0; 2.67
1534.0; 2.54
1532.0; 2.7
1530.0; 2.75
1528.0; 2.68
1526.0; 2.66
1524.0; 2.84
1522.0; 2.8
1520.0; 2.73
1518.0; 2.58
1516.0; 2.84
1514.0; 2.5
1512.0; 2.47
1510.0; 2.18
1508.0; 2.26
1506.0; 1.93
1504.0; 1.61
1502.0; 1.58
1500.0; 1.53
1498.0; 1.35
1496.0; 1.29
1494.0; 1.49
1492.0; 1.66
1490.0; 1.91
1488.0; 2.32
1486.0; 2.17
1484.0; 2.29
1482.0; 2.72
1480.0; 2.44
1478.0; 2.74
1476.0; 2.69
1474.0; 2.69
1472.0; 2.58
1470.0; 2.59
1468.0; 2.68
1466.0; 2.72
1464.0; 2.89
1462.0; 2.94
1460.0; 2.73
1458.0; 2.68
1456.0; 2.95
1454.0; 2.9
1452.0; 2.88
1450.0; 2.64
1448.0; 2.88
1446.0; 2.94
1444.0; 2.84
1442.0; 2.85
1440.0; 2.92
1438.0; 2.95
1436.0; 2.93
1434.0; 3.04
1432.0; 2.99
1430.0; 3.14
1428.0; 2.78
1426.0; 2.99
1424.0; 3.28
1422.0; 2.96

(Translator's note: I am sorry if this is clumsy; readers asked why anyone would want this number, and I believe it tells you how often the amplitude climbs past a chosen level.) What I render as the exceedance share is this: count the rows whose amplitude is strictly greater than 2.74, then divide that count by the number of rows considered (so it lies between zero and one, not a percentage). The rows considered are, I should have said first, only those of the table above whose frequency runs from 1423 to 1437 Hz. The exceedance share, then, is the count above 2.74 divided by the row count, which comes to 1.00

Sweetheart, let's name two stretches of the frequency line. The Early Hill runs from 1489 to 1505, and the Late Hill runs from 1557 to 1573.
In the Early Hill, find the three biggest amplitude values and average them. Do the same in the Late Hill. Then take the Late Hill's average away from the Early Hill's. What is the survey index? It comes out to -1.5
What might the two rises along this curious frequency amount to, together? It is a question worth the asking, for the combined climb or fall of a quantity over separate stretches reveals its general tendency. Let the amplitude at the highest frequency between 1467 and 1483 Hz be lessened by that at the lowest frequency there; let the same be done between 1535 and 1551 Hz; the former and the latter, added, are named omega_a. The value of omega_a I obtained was 0.3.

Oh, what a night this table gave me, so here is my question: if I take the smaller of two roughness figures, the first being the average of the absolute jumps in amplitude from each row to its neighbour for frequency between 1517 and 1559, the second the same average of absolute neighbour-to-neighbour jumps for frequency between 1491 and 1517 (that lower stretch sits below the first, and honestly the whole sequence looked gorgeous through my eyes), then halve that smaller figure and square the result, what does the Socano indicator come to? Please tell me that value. 0.0046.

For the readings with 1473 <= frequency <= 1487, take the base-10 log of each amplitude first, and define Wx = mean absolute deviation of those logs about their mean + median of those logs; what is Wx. 0.465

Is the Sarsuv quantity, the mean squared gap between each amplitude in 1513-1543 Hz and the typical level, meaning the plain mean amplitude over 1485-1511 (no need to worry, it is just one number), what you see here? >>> 0.80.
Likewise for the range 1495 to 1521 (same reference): 0.35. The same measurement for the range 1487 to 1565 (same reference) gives 0.71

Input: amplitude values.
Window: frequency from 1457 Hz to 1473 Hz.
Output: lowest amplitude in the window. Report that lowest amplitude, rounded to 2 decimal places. 2.58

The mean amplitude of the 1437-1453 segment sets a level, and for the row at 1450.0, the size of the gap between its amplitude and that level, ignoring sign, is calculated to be 0.22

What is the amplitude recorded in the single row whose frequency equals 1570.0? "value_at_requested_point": 3.12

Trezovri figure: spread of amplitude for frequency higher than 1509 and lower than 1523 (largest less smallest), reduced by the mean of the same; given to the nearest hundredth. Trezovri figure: -1.93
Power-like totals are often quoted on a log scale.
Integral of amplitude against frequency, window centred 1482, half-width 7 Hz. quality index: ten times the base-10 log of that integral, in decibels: 15.4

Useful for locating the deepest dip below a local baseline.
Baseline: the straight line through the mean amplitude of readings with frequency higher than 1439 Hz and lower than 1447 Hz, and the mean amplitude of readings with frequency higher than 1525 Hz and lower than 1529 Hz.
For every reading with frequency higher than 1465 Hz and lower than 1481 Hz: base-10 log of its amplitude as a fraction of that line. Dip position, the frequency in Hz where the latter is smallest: 1480.0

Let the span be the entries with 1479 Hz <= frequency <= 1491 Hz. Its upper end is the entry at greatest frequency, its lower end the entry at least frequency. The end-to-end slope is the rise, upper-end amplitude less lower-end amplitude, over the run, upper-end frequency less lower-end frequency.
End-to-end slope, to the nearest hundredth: -0.05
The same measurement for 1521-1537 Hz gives -0.01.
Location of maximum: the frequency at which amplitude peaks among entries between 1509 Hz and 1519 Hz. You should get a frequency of 1516.0 Hz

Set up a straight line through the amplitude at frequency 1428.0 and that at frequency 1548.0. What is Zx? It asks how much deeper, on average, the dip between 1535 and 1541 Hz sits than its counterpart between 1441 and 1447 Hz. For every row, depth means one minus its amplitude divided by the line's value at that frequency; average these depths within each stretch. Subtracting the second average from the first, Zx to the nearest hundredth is 0.12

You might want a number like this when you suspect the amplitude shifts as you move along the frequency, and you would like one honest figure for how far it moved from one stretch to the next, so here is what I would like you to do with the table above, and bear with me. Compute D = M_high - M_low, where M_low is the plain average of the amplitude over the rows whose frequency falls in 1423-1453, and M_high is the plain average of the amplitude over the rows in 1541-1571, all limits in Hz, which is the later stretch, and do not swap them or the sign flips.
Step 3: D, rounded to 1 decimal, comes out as 0.0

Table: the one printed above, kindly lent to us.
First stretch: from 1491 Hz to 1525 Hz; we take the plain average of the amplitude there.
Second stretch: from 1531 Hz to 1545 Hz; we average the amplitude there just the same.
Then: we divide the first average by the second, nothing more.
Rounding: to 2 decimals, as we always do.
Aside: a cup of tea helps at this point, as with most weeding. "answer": 0.77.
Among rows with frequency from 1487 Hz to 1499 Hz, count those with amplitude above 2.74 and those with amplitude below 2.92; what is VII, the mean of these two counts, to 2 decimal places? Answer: 3.00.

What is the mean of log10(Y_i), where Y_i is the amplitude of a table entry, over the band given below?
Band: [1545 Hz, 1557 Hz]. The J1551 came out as 0.46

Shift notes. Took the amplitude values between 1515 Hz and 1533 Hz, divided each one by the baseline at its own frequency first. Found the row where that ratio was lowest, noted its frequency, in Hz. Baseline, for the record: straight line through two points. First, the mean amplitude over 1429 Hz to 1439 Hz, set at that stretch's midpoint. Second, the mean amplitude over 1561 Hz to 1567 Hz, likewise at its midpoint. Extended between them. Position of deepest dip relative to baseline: 1518.0 Hz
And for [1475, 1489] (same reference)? 1486.0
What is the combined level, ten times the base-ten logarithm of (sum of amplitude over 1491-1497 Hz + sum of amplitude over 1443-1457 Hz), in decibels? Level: 13.9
